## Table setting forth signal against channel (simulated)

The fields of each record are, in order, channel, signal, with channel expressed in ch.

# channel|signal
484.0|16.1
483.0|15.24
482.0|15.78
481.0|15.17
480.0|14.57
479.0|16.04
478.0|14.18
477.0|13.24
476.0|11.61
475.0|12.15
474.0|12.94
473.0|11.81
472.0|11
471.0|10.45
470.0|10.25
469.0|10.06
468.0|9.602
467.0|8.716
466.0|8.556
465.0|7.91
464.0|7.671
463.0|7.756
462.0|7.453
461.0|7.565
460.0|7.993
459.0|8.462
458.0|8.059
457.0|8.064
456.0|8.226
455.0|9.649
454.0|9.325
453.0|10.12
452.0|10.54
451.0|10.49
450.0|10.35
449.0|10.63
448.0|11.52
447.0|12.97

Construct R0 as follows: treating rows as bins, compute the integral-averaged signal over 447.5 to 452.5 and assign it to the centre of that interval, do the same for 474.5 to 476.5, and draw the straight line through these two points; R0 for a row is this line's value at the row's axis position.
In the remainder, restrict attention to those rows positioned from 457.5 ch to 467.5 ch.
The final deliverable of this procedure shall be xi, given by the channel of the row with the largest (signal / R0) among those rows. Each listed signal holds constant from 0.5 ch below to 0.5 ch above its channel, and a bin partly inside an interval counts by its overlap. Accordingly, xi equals 459.0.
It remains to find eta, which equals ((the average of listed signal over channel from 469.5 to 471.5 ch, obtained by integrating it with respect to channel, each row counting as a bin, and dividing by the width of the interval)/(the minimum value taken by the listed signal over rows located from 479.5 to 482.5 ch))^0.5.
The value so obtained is 0.8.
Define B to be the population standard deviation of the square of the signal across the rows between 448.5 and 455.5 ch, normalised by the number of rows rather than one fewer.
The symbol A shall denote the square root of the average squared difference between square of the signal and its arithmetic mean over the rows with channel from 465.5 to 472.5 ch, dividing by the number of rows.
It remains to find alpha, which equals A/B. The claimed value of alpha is 1.8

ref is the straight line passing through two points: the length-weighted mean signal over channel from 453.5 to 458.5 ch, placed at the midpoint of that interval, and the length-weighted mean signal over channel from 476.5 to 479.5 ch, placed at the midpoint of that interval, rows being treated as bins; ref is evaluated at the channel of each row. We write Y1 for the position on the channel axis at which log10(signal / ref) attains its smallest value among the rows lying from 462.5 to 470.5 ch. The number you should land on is 464.0 ch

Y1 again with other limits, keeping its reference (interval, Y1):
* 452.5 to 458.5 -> 458.0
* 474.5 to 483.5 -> 476.0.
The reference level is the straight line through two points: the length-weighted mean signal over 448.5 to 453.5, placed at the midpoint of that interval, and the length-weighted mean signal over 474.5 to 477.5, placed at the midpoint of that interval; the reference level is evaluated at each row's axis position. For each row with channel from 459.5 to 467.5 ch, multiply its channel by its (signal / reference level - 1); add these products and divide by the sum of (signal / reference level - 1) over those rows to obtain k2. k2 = 463.4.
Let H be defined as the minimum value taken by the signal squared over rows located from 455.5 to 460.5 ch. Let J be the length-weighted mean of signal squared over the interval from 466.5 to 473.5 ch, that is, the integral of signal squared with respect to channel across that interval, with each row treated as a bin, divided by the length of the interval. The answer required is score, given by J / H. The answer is 1.7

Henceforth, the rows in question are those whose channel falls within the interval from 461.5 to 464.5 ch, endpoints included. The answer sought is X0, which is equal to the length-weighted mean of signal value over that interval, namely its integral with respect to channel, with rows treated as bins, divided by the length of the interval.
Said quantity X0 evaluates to 7.6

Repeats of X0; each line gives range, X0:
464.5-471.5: 9.4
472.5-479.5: 13.1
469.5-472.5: 10.6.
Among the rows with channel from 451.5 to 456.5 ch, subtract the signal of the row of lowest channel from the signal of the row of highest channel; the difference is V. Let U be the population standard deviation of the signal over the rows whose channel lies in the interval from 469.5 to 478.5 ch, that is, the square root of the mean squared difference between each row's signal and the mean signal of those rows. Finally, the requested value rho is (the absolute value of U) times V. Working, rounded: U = 1.24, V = -2.3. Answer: -2.9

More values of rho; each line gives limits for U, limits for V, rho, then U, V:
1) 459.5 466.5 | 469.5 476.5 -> 0.5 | 0.34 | 1.4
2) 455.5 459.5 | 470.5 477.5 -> 0.5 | 0.16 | 2.8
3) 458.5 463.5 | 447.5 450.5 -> -0.4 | 0.36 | -1.2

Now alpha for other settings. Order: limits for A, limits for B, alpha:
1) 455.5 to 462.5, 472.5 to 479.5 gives 0.1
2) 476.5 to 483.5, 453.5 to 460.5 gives 2.4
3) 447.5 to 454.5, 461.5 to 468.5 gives 1.1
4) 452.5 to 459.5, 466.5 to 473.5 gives 0.7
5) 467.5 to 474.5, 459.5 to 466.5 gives 4.5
